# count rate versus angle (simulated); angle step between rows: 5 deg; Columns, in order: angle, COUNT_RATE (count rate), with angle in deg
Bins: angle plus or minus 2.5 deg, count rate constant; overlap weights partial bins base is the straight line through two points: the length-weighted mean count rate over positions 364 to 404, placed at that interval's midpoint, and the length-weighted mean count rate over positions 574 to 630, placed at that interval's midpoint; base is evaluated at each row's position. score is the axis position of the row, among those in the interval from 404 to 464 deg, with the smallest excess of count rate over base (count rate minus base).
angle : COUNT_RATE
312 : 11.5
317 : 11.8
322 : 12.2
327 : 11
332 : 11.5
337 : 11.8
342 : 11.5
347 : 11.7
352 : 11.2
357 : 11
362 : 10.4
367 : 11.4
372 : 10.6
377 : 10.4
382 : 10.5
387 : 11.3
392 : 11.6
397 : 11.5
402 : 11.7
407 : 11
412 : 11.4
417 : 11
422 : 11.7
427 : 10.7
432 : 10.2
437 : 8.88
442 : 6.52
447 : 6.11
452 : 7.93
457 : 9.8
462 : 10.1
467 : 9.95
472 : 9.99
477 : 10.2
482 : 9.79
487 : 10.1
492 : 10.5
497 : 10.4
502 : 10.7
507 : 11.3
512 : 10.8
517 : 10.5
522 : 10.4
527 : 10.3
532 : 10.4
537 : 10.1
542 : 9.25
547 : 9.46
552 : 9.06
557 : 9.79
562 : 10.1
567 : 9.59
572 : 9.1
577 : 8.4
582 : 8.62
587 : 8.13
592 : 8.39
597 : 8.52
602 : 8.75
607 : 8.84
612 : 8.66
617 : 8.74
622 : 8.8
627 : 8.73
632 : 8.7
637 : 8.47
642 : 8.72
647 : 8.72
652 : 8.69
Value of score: 447 deg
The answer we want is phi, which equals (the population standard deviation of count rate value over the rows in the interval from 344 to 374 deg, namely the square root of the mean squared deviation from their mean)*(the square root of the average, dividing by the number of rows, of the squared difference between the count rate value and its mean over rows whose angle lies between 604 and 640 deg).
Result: 0.05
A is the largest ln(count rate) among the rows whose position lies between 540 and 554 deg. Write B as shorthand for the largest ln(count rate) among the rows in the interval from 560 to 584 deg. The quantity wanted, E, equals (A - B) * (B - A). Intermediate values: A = 2.25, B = 2.31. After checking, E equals -0.004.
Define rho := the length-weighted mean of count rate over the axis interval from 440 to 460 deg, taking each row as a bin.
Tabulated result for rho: 7.7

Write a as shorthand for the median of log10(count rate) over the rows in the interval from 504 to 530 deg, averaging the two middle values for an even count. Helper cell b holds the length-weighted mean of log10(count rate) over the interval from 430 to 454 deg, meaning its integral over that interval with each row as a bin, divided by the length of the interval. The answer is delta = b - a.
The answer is -0.13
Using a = 1.02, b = 0.89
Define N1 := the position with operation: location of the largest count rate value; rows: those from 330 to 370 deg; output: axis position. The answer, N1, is 337 deg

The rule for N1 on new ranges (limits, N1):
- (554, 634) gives 562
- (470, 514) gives 507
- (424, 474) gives 427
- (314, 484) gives 322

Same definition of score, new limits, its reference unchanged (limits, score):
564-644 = 587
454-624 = 587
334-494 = 447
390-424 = 407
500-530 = 527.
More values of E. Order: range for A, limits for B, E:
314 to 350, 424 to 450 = -0.017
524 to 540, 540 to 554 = -0.009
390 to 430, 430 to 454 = -0.019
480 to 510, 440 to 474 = -0.013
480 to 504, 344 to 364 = -0.008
